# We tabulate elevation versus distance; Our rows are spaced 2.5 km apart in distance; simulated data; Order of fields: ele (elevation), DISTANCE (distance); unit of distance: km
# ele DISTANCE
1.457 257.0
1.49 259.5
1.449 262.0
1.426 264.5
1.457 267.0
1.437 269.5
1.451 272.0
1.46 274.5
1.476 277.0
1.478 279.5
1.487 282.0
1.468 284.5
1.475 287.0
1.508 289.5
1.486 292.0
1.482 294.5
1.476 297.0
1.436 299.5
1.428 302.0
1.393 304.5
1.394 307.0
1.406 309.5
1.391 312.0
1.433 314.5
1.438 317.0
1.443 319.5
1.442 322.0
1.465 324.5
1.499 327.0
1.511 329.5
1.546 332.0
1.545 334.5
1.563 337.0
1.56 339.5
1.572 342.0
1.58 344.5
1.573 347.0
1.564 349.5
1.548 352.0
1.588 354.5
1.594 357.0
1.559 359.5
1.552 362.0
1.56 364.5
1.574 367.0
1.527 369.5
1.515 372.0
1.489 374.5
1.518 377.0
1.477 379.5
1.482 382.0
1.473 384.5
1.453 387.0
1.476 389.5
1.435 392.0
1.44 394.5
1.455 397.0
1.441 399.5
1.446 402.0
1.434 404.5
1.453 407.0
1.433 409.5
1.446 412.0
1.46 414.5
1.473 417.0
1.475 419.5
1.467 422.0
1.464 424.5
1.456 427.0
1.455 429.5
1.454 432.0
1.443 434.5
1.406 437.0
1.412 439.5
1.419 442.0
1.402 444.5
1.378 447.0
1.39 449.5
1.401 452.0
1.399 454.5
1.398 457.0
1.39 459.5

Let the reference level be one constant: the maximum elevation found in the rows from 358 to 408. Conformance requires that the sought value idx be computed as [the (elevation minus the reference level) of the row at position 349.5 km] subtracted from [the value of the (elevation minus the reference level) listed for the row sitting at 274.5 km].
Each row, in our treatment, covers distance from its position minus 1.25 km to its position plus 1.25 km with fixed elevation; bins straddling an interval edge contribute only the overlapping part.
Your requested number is -0.10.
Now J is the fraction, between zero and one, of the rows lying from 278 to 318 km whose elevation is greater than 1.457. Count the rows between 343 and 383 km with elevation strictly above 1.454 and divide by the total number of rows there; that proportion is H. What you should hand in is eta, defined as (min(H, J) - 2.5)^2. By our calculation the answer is 4.00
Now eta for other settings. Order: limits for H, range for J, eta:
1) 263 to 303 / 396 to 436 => 4.79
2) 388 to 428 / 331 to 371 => 4.00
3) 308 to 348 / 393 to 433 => 4.79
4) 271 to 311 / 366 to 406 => 3.75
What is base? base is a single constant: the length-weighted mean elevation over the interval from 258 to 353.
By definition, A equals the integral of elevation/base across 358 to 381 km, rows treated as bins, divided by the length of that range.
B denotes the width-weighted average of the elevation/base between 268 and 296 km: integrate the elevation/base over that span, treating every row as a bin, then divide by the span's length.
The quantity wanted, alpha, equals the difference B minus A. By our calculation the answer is -0.038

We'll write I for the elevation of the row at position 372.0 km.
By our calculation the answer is 1.515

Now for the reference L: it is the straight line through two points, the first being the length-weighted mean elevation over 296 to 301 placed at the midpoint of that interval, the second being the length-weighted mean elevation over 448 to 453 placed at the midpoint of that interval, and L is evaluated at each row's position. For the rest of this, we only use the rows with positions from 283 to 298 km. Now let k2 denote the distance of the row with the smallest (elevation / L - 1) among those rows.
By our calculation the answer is 284.5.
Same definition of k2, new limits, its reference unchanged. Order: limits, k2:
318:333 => 322.0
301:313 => 304.5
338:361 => 352.0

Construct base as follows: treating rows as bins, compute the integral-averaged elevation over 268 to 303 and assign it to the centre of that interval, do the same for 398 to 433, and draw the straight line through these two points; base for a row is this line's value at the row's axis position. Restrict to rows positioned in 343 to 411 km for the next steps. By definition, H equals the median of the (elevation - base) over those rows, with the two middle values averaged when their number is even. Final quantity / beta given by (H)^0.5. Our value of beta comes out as 0.17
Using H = 0.031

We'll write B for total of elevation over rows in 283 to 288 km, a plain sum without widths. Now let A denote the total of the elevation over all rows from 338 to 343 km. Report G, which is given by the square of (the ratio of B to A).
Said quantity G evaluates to 0.88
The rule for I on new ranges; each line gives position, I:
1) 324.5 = 1.465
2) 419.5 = 1.475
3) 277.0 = 1.476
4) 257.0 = 1.457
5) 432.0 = 1.454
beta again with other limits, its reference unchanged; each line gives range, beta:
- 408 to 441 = 0.05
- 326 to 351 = 0.31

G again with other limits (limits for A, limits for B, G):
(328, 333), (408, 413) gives 0.89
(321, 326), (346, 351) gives 1.16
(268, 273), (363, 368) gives 1.18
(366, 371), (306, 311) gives 0.82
